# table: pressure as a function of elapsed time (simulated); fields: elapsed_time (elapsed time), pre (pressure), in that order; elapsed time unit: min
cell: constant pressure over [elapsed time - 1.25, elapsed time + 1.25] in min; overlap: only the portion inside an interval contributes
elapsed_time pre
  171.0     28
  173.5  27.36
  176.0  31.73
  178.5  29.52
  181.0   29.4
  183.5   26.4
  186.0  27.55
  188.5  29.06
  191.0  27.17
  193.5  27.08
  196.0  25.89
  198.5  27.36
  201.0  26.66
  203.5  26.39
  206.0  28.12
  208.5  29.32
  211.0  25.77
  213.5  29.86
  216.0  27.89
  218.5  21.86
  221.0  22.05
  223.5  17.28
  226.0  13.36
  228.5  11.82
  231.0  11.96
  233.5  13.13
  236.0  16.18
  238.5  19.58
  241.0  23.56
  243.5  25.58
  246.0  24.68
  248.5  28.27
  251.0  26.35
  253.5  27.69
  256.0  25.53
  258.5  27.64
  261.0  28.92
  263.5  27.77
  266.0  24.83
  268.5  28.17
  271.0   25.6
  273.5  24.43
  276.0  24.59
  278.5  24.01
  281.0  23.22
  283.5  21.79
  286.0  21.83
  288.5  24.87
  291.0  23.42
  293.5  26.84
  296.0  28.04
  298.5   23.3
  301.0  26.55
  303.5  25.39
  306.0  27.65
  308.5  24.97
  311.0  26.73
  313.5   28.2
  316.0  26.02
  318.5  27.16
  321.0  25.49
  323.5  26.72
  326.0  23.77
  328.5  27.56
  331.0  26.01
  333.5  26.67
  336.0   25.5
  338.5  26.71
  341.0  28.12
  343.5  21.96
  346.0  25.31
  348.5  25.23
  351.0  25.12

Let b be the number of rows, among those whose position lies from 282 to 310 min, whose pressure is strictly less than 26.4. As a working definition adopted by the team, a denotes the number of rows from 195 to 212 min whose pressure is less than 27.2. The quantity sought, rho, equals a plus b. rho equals 11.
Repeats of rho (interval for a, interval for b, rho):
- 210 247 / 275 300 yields 21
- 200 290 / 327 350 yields 31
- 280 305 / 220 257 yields 22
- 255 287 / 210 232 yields 16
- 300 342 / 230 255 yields 21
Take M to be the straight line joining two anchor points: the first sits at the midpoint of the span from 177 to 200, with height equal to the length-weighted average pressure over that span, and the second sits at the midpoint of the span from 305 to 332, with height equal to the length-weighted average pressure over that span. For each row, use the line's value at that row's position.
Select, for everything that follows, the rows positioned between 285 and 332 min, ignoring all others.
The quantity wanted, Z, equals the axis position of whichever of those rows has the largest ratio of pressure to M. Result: 313.5 min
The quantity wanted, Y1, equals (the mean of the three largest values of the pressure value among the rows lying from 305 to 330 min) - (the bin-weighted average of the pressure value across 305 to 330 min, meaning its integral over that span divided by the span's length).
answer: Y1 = 1.39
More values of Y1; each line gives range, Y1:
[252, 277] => 1.75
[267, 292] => 2.01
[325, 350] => 1.77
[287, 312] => 1.78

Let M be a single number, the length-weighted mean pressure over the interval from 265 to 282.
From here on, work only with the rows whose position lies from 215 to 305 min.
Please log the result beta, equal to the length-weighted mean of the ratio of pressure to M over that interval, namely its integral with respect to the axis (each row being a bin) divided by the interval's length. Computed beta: 0.93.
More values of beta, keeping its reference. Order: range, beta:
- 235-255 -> 0.96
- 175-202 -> 1.12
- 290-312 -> 1.04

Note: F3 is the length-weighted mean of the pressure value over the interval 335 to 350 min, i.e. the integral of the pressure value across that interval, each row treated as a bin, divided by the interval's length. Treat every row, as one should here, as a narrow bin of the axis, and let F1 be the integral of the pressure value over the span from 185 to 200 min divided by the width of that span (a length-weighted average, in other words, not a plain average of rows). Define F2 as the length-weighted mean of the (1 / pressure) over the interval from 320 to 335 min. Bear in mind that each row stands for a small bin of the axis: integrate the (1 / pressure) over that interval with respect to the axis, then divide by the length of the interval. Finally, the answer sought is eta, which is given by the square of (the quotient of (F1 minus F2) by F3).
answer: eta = 1.15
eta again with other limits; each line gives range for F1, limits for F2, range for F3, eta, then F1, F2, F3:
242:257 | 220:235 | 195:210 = 0.93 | 26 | 0.0707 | 27.3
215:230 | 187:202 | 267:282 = 0.56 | 19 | 0.0368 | 25.0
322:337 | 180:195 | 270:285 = 1.19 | 26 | 0.0361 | 23.9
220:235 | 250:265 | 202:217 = 0.28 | 15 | 0.0367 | 27.9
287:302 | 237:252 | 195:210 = 0.87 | 25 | 0.0415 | 27.3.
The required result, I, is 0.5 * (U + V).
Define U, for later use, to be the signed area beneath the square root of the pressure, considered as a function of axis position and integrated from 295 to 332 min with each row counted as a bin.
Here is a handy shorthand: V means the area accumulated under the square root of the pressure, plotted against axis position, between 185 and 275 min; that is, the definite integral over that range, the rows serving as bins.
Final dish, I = 315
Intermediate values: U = 189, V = 440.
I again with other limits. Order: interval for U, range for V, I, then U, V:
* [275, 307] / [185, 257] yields 253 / 159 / 347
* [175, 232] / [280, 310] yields 216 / 283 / 149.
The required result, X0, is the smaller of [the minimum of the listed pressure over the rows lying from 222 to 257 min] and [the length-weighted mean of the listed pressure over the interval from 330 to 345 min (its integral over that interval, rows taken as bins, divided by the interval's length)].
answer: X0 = 12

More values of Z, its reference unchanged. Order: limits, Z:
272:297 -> 296.0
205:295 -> 213.5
